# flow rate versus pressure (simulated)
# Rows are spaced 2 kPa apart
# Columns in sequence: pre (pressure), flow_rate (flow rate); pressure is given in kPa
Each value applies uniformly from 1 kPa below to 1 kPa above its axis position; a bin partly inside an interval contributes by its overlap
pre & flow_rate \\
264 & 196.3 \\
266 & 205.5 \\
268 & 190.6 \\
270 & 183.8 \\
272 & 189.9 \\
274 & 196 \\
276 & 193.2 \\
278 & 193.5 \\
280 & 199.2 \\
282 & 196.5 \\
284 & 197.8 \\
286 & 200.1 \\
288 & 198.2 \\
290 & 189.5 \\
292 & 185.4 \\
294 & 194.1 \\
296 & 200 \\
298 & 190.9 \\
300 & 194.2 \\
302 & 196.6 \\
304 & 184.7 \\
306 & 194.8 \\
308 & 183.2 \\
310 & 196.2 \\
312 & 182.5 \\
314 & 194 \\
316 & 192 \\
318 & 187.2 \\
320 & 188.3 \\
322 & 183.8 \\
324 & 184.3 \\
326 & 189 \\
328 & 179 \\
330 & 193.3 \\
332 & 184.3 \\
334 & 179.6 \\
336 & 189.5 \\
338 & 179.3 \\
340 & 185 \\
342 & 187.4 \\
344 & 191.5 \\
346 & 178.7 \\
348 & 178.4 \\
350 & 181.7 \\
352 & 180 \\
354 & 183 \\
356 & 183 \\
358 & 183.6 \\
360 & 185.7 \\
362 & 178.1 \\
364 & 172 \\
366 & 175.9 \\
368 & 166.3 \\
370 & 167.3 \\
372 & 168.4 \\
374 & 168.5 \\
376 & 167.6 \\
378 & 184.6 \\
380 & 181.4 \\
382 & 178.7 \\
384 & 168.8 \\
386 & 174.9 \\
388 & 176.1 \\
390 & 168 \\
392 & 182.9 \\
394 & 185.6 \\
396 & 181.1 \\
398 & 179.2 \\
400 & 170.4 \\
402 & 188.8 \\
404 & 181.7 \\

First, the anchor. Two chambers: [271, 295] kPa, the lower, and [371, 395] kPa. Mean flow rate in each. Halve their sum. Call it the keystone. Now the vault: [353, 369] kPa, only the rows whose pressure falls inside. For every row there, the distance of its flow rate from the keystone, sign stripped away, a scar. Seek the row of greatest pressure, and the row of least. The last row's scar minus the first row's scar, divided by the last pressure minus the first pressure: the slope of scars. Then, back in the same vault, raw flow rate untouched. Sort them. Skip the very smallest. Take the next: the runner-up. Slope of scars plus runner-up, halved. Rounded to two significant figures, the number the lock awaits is 87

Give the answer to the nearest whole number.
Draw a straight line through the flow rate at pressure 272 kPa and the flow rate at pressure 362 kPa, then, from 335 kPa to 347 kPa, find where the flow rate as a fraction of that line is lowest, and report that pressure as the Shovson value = 338 kPa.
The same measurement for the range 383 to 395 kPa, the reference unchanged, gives 390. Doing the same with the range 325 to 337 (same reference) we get 328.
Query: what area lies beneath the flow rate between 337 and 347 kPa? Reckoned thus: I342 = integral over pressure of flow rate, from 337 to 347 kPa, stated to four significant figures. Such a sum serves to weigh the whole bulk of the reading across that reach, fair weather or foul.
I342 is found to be 1844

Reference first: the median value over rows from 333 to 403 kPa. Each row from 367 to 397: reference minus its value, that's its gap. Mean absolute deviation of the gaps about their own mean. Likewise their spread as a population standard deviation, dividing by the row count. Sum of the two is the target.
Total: 13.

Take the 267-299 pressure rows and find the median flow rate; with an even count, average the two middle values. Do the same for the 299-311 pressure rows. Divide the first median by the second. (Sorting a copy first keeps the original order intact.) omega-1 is 1.00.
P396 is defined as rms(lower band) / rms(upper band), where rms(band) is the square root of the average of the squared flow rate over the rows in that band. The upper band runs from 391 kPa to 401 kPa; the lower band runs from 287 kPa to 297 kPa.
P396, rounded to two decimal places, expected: 1.08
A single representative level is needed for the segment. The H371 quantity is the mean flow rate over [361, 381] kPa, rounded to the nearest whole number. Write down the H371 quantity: 173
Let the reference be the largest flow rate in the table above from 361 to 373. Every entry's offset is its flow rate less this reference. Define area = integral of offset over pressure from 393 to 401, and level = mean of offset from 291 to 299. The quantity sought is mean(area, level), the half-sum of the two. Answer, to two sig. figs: 11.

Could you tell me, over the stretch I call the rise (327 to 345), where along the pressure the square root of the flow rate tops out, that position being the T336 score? 330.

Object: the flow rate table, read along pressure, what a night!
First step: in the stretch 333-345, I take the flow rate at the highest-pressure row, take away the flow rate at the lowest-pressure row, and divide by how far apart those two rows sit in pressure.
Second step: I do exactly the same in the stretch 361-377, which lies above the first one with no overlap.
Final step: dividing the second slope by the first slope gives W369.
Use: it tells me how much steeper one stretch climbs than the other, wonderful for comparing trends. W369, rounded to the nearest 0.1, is -0.6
